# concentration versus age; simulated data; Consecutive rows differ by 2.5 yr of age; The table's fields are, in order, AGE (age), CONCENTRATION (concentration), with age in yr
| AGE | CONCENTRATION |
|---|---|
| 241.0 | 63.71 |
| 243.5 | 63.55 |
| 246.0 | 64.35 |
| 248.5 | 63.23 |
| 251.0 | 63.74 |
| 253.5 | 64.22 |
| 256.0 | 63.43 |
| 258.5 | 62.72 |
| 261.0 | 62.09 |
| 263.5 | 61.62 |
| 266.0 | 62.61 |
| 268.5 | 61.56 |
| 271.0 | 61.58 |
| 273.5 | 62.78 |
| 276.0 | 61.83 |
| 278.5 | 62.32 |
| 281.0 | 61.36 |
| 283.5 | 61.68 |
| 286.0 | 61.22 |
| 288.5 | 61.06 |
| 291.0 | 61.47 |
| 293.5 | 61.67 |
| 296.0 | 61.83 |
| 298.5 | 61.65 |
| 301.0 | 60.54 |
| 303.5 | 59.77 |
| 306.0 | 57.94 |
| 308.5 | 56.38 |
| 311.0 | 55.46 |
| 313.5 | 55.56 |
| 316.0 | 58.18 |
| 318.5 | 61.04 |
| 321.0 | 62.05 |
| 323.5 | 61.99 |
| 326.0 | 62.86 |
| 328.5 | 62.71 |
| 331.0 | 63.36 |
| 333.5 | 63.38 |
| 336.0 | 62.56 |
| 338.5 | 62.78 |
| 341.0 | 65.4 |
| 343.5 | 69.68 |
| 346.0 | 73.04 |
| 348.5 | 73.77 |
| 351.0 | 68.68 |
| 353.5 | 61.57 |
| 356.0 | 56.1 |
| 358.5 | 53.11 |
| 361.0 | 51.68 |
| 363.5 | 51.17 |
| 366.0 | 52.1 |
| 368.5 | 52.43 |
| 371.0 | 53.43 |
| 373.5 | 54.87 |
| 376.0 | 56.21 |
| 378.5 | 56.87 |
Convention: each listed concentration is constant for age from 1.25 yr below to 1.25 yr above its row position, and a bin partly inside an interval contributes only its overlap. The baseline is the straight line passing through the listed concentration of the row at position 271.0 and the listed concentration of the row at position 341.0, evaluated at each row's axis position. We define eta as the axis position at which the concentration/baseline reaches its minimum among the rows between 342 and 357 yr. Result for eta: 356.0 yr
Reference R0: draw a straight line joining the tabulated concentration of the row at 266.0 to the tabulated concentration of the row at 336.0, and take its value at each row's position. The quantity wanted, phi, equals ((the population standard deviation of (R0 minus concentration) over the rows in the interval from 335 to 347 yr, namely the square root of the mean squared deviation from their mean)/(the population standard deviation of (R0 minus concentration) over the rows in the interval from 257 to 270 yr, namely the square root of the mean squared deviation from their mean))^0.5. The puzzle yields 2.9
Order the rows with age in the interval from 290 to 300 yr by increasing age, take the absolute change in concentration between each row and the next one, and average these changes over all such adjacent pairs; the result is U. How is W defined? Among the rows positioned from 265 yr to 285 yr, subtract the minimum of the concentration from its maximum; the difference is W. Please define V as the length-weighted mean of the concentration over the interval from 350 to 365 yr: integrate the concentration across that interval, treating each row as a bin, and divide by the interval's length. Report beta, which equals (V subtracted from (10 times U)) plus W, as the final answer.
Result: -54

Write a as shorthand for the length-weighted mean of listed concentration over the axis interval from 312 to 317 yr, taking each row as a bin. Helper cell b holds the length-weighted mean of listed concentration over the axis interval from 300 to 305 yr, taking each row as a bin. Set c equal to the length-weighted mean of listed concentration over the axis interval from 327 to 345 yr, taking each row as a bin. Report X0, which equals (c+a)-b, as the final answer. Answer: 61.1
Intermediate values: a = 56.7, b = 60.0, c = 64.4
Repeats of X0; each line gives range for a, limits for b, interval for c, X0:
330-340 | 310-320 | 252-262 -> 68.5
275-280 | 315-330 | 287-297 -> 62.0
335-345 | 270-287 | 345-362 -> 66.1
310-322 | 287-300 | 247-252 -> 60.5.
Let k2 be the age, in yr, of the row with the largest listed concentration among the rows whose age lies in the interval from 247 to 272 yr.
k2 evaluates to 253.5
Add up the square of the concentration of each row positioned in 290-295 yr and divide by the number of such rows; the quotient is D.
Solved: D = 3791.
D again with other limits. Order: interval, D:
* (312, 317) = 3236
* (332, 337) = 3965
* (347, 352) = 5079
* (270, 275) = 3867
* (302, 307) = 3465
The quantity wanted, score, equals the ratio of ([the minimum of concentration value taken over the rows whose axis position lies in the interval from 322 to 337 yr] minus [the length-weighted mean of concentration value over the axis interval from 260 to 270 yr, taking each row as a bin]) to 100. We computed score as 0.00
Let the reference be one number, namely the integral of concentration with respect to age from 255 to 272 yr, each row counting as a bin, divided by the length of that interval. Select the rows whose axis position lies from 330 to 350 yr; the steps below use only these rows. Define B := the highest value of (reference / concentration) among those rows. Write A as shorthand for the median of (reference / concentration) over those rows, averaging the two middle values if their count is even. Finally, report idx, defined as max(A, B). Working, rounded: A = 0.97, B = 0.99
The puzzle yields 0.99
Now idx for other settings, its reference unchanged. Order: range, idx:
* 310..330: 1.12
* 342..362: 1.20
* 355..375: 1.22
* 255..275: 1.01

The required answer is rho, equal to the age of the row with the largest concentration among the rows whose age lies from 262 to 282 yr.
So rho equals 273.5 yr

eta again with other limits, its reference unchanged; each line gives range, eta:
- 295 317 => 313.5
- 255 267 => 263.5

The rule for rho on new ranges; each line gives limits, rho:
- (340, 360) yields 348.5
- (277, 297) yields 278.5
